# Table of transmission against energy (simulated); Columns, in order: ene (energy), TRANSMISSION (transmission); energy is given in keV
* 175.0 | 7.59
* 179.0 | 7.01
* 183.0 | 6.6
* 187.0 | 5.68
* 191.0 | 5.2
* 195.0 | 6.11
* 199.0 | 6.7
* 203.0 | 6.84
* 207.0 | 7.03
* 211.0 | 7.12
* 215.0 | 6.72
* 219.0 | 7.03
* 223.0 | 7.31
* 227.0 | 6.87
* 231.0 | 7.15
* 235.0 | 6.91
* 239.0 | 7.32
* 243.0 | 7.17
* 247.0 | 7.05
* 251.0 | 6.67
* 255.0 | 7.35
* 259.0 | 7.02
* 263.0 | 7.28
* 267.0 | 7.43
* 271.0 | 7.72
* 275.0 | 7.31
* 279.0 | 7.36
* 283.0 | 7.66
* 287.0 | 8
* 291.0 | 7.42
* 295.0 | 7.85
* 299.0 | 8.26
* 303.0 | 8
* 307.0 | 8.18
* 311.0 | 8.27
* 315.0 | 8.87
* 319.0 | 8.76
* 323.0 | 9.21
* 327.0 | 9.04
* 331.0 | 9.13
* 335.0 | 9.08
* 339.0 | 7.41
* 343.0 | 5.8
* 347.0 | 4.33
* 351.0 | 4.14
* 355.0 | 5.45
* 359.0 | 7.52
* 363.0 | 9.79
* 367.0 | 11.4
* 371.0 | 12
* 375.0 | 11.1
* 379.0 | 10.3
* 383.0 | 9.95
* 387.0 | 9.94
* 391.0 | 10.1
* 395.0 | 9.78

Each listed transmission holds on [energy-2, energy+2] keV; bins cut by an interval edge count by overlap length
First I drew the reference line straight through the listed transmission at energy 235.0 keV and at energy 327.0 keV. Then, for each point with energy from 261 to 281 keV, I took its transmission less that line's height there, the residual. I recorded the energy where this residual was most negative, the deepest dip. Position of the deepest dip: 279.0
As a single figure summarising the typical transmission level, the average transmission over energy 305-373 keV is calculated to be 8.1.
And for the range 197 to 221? 6.9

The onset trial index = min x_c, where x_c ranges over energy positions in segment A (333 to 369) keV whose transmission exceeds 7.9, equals 335.0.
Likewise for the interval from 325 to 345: 327.0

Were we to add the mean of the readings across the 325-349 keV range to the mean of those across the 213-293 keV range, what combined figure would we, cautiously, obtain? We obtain 14.7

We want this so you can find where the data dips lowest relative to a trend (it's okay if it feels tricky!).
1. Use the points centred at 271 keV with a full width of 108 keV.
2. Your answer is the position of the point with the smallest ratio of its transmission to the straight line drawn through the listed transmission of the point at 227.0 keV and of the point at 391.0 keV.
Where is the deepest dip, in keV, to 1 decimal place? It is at 251.0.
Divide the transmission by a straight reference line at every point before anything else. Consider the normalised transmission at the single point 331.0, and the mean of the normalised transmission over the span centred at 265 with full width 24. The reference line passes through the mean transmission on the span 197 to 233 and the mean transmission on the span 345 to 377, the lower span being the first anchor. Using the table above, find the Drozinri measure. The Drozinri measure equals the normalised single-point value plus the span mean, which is 2.14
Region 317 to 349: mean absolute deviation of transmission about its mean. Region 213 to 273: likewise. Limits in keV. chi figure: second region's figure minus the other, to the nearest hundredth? -1.28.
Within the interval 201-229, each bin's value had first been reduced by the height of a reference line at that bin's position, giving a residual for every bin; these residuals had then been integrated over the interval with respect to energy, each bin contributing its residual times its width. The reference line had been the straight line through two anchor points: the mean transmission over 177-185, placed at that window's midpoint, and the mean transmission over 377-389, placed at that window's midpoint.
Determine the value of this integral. -10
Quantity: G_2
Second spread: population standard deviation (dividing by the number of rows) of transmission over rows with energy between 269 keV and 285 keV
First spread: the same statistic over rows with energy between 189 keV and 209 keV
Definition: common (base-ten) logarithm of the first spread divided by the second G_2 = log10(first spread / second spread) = 0.57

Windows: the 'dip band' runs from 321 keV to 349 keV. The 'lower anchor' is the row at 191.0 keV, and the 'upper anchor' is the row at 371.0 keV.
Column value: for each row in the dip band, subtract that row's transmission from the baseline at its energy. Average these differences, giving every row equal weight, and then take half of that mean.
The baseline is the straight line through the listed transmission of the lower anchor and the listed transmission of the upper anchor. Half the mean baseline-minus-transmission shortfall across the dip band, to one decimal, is 1.5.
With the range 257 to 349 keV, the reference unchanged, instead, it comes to 0.8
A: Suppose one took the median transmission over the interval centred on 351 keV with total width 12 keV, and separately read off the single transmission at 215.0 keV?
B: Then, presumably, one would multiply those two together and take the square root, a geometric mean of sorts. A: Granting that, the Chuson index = 5.4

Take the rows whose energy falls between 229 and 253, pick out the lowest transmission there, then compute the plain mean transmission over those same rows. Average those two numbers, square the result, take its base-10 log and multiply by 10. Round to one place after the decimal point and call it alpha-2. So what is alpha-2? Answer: 16.7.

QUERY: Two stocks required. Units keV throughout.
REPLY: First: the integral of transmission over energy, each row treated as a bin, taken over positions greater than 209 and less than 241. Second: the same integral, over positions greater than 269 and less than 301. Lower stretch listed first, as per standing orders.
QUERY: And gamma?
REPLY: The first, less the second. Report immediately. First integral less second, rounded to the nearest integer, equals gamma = -21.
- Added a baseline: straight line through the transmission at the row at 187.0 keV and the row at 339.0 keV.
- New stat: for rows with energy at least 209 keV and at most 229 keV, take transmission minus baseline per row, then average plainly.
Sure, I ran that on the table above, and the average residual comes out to 1.0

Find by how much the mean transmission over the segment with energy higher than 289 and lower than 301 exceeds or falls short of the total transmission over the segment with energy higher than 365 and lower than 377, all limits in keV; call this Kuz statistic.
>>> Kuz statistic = -27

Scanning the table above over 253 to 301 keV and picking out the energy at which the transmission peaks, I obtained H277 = 299.0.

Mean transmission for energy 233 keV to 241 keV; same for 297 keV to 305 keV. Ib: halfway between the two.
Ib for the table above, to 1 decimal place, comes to 7.6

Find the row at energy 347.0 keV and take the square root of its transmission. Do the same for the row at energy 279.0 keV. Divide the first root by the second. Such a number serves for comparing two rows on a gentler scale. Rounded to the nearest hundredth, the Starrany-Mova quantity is 0.77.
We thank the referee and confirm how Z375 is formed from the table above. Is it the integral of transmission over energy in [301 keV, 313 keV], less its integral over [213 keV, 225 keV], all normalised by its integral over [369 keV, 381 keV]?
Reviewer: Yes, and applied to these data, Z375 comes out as 0.10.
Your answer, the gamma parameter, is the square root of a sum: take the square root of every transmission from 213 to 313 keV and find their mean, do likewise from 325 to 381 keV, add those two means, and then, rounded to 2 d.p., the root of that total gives 2.36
